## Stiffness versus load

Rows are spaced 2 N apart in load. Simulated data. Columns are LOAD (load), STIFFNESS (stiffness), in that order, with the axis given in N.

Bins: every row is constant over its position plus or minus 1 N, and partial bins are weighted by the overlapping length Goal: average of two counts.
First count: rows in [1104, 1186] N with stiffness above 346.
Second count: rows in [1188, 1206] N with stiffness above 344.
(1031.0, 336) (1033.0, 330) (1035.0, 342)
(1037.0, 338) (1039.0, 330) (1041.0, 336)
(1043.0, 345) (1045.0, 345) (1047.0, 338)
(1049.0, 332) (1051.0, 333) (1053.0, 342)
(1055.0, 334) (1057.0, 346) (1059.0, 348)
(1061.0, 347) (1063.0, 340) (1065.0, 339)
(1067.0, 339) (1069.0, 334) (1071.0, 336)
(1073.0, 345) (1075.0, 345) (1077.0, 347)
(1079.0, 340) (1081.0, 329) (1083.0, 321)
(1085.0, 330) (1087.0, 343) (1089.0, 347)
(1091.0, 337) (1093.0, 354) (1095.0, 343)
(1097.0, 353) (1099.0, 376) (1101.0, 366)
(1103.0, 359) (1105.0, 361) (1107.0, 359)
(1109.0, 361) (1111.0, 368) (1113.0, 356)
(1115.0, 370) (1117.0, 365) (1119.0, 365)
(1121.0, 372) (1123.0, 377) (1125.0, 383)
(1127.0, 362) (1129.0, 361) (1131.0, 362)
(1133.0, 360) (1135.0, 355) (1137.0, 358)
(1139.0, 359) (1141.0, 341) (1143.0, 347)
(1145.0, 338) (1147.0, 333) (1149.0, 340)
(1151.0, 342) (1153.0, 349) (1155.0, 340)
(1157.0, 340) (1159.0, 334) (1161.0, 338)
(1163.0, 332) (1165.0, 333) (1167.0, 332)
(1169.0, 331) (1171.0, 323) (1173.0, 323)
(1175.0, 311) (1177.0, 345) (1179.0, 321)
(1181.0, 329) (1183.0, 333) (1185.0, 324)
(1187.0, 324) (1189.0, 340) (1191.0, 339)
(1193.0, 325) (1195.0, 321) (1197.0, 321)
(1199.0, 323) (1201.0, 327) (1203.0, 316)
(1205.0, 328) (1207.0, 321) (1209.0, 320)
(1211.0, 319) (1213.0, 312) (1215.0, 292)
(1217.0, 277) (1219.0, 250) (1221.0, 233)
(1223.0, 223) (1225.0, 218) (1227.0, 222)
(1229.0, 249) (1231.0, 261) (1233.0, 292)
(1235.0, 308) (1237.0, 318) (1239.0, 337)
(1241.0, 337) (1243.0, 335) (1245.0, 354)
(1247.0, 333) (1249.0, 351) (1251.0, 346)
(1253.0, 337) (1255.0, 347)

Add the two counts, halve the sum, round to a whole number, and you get 10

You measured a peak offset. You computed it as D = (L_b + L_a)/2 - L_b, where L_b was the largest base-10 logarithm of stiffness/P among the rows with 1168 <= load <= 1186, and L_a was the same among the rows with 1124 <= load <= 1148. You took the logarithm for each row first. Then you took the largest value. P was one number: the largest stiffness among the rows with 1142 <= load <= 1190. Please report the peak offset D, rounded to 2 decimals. 0.02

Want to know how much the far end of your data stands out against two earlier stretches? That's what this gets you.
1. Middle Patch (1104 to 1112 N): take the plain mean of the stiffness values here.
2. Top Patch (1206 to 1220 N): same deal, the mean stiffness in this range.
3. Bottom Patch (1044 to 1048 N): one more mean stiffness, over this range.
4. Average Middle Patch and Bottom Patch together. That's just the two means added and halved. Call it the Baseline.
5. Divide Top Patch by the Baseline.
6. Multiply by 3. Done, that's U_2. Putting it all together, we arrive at 2.55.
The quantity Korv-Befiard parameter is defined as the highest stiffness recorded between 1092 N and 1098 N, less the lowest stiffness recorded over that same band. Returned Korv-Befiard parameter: 11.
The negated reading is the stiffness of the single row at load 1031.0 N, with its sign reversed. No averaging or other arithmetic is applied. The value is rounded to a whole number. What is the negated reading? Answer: -336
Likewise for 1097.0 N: -353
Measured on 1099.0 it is -376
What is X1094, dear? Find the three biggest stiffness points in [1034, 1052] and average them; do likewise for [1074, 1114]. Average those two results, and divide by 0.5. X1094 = 714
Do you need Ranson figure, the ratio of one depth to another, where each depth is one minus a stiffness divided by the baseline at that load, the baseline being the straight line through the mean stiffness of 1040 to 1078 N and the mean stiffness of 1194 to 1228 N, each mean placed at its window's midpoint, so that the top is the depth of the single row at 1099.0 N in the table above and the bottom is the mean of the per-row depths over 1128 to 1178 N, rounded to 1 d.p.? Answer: 1.4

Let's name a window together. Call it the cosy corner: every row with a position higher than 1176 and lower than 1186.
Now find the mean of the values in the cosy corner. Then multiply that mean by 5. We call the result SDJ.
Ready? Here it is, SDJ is 1652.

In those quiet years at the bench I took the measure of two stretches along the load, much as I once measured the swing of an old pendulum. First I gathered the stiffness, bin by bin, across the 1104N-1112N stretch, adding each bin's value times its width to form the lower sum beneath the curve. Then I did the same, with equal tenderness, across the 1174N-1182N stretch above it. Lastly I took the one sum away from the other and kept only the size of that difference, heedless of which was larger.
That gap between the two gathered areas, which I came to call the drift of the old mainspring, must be 286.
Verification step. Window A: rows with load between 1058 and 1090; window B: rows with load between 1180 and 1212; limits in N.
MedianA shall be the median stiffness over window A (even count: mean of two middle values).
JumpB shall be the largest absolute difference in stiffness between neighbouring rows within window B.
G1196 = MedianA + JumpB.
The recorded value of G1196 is 356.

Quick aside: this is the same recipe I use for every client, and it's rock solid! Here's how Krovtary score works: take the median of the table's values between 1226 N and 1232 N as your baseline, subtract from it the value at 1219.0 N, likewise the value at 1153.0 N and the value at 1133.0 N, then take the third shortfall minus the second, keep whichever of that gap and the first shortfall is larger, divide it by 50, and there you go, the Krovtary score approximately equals -0.02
